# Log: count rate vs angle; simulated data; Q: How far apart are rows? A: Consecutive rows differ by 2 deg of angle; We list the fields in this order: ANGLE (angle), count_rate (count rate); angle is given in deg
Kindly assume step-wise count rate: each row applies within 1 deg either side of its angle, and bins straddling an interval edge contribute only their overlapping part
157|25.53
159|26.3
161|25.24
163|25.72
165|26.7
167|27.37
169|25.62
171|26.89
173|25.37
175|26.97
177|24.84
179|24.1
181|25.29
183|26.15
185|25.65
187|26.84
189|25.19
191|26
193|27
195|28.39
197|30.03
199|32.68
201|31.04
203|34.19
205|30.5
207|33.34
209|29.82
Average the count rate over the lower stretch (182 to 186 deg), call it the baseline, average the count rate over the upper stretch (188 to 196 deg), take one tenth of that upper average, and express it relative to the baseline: 0.103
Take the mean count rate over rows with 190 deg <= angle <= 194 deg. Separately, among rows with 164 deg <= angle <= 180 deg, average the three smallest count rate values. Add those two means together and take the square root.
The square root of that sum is 7.16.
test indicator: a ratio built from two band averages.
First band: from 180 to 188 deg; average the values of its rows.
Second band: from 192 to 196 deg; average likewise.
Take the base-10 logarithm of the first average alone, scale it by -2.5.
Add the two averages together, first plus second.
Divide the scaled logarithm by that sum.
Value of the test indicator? -0.066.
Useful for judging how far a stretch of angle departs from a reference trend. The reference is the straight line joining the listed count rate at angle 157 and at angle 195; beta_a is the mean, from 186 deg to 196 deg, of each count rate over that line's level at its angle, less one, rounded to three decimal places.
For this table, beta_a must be -0.050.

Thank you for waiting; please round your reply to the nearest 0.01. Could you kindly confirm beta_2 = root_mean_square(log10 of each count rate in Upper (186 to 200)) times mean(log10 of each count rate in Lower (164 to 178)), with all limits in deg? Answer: 2.05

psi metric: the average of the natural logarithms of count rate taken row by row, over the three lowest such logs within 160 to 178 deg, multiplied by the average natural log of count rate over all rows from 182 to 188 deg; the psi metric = 10.5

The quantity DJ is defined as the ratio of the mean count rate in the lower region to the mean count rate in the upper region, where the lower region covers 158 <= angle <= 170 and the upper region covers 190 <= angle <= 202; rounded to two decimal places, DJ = 0.90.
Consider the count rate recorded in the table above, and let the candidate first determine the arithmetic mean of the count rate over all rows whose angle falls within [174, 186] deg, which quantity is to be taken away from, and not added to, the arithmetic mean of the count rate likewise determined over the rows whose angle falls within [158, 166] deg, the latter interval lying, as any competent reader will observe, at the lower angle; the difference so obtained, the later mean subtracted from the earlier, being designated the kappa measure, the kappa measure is 0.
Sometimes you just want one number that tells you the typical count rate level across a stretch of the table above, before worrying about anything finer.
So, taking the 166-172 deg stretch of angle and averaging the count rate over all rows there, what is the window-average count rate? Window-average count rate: 26.6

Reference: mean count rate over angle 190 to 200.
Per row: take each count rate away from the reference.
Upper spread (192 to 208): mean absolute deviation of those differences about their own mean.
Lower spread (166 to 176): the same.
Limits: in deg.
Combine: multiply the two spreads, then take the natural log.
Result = 0.4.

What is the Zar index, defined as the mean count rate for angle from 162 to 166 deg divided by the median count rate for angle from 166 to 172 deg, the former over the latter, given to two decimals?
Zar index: 0.97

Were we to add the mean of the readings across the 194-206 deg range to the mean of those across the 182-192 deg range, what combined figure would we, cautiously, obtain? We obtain 57.1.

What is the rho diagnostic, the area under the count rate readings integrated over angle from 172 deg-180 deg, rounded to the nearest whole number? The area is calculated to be 203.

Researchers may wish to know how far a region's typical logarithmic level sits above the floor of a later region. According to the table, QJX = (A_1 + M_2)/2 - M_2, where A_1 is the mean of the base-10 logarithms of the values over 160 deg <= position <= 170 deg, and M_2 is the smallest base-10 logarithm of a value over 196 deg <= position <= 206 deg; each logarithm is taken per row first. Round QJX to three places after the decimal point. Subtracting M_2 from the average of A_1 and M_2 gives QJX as -0.030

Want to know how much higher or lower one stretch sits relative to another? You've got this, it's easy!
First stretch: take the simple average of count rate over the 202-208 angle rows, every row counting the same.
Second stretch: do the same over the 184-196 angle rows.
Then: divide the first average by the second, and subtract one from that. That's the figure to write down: 0.23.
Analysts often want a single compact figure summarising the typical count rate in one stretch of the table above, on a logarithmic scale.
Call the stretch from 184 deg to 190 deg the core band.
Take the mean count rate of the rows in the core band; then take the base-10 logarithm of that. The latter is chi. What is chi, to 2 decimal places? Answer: 1.41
